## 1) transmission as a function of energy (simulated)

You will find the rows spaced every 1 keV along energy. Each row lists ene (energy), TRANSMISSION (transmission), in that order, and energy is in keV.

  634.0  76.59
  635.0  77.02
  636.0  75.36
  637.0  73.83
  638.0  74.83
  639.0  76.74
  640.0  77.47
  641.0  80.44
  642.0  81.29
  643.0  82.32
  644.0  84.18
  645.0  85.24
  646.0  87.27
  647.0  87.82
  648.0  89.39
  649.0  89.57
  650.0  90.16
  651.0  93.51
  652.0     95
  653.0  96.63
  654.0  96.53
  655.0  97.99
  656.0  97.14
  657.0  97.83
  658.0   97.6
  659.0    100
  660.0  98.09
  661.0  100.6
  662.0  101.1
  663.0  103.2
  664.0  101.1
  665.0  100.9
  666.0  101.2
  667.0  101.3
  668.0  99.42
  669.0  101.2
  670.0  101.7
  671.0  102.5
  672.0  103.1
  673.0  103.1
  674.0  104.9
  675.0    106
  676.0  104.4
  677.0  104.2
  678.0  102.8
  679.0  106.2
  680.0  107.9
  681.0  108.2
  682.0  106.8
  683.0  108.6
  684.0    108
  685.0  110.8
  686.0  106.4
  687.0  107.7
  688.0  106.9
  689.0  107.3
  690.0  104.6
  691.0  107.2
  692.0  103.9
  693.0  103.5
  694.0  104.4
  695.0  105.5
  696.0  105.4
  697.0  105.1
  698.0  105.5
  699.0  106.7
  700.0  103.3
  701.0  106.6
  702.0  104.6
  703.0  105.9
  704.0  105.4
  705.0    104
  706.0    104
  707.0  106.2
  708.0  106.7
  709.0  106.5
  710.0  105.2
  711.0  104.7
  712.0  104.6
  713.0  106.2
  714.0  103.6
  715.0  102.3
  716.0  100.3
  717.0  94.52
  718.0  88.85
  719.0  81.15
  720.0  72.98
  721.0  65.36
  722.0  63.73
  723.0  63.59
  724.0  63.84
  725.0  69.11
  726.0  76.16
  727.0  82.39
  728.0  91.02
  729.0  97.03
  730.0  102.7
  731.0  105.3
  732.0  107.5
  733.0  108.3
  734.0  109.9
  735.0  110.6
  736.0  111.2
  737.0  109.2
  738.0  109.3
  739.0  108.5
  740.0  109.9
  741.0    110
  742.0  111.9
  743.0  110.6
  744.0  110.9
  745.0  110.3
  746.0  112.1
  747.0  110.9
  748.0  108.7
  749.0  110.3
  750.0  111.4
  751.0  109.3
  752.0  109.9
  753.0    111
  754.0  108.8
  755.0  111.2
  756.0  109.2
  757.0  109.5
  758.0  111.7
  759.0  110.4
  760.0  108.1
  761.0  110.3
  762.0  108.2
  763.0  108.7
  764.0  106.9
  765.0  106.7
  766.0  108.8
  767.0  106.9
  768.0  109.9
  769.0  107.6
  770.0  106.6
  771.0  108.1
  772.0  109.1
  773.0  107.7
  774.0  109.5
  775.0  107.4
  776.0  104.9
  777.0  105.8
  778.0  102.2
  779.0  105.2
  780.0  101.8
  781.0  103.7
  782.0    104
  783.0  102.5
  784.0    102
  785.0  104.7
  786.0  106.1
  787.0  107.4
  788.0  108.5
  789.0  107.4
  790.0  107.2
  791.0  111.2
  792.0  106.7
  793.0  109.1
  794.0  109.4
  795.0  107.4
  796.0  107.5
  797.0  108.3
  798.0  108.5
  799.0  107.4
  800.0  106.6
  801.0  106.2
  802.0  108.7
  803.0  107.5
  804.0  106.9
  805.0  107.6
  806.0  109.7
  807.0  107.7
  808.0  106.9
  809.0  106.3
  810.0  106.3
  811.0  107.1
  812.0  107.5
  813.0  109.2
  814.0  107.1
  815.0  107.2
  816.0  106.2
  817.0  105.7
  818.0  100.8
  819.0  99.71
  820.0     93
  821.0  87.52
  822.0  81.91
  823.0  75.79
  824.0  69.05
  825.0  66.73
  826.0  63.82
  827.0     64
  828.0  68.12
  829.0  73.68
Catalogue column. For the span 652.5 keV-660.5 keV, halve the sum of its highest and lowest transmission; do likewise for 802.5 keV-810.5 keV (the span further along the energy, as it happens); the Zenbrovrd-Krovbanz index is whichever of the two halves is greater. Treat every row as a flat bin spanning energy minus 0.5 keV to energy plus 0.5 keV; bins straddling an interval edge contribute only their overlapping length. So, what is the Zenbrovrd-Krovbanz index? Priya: 108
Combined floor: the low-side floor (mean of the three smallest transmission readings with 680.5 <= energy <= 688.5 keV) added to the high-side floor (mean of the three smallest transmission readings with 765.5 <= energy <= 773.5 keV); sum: 214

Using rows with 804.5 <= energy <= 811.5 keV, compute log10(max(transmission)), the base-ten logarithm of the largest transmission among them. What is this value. 2.04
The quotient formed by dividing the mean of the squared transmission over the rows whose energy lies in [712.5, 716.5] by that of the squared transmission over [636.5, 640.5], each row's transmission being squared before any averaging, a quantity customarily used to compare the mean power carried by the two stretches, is 1.85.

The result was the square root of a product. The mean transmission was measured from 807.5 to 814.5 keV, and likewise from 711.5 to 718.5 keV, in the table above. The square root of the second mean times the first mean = 104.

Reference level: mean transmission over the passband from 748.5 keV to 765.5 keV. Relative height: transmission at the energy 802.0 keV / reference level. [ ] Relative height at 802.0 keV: 0.993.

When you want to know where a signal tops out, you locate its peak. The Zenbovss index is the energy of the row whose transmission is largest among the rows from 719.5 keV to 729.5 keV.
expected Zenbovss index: 729.0 keV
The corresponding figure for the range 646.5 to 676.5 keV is 675.0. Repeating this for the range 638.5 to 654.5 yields 653.0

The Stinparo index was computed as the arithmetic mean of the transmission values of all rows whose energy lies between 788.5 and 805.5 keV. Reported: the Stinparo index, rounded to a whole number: 108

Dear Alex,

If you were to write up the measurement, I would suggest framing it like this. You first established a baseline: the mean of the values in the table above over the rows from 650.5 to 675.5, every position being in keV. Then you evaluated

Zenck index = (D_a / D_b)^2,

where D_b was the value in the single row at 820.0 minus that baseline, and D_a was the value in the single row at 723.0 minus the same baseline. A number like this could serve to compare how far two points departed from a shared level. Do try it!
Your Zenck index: 27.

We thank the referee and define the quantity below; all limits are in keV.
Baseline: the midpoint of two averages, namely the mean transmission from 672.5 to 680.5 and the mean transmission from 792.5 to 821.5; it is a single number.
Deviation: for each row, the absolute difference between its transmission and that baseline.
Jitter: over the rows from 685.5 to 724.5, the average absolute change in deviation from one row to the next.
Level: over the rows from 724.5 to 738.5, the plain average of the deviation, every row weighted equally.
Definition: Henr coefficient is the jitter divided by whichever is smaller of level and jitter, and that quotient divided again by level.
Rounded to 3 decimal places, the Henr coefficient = 0.098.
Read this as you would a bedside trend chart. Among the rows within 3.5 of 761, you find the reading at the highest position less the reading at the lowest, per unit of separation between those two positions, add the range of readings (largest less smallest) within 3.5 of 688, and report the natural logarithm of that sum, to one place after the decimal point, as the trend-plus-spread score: 1.7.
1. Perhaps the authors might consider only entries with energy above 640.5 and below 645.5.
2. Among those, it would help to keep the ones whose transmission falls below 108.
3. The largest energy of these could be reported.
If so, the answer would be 645.0 keV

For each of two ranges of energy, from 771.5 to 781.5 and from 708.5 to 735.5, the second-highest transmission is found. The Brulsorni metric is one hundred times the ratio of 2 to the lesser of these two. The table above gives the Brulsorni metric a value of 1.83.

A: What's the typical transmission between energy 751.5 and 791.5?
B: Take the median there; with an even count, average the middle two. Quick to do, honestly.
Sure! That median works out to 108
